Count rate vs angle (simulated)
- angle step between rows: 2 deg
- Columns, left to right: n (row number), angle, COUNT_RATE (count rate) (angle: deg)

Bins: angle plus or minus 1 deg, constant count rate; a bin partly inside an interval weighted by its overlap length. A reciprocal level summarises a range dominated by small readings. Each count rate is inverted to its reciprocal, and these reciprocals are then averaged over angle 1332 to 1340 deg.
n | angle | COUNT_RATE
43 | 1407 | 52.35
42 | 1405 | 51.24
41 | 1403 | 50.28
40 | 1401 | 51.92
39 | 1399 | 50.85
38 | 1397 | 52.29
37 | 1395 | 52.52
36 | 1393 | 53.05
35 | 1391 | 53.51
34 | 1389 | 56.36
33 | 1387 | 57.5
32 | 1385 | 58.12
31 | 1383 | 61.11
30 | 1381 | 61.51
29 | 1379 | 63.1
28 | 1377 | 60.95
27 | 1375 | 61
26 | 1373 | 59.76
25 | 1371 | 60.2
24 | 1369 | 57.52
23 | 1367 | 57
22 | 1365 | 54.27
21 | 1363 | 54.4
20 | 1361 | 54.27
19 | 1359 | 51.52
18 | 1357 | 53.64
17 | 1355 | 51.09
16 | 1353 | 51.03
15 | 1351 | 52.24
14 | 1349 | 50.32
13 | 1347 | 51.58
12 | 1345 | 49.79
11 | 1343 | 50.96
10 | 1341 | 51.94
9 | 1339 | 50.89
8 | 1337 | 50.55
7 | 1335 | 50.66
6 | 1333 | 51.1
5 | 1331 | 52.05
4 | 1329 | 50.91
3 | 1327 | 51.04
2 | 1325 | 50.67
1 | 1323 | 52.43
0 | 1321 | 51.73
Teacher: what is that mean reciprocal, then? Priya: 0.0197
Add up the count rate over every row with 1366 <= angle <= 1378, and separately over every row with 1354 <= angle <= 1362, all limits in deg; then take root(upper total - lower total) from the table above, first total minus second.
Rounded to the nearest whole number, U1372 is 12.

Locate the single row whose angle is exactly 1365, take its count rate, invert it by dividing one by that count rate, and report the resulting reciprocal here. 0.0184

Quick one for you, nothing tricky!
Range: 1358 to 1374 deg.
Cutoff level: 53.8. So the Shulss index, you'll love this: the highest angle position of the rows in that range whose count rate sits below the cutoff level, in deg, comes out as 1359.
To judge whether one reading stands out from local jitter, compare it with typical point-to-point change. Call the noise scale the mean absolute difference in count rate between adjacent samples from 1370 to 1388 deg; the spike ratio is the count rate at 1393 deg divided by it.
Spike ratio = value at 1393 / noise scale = 45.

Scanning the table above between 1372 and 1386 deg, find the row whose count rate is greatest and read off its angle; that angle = 1379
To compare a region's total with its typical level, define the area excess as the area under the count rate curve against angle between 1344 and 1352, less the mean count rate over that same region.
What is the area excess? 357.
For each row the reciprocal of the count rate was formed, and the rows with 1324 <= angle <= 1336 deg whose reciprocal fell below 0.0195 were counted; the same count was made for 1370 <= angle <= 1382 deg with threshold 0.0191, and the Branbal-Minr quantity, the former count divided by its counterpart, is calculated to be 0.2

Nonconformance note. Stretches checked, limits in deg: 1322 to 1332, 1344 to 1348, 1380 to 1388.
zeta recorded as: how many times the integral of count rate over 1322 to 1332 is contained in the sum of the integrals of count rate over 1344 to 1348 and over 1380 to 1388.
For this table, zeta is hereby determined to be 1.3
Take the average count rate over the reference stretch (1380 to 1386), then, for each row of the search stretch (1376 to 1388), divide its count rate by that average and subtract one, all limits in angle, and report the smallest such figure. -0.05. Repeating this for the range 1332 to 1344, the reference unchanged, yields -0.16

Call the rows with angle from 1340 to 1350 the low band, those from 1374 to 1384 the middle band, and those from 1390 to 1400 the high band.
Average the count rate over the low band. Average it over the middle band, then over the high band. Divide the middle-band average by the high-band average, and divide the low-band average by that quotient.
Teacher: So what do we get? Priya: 43.4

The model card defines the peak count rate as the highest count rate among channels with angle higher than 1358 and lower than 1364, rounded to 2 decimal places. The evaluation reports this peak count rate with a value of 54.40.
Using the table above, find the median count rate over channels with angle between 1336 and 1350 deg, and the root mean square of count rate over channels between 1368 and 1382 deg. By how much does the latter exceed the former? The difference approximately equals 10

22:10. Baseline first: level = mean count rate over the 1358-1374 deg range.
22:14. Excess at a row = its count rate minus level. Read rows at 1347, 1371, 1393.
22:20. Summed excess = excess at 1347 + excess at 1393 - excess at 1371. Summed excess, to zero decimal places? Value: -12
